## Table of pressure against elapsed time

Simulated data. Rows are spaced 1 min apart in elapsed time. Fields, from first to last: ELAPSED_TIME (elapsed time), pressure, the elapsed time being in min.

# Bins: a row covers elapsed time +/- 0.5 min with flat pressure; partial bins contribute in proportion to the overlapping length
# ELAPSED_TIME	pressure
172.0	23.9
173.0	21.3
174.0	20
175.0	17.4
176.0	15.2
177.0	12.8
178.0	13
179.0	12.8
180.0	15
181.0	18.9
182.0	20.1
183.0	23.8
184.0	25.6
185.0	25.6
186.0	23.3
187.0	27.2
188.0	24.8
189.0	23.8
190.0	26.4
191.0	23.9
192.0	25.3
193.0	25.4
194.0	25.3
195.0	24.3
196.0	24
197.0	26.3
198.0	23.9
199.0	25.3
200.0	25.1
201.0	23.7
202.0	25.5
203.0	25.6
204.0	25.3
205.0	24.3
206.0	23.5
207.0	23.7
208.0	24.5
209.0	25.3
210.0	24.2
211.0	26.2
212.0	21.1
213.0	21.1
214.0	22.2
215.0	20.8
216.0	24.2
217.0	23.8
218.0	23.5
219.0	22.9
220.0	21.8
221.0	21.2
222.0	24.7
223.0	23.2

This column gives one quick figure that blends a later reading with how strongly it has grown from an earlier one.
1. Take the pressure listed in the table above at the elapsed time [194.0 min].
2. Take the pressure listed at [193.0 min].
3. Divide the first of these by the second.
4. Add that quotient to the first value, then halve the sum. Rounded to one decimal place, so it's 13.1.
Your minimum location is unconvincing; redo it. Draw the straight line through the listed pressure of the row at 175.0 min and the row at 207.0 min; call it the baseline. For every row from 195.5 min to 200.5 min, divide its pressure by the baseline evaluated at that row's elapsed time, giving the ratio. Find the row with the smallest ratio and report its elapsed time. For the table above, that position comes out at 198.0 min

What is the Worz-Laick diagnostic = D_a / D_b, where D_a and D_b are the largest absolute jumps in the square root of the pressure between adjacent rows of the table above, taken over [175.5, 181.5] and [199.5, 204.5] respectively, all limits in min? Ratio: 2.6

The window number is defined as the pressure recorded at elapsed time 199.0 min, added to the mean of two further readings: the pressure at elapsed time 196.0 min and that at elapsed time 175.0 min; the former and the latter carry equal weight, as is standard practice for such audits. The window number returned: 46.0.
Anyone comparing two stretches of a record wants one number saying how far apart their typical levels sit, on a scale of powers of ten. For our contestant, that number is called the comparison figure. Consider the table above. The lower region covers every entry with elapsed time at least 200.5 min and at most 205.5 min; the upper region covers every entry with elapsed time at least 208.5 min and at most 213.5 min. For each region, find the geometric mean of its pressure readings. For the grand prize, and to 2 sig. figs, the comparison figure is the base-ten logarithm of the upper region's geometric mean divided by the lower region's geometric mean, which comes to -0.025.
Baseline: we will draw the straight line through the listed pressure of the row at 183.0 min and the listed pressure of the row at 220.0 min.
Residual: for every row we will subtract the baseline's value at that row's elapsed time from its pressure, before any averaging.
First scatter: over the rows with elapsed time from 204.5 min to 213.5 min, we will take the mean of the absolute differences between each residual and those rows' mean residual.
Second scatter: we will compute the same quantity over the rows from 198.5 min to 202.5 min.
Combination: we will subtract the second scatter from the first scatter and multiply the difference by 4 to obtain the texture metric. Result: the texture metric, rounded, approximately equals 2.6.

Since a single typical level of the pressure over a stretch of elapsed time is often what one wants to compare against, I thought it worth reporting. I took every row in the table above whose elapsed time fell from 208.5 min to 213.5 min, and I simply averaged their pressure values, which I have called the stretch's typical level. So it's 24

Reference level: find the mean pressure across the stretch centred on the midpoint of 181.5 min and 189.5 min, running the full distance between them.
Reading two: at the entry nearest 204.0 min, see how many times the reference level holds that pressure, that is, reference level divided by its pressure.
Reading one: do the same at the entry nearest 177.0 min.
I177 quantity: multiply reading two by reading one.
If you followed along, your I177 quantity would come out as 1.8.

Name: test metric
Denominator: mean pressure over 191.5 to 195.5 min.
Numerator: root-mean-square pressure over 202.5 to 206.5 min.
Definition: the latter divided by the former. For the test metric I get 0.98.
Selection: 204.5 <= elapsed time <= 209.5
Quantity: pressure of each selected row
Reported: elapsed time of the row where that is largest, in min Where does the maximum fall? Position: 209.0 min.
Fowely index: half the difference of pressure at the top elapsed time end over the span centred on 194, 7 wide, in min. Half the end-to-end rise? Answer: 1.2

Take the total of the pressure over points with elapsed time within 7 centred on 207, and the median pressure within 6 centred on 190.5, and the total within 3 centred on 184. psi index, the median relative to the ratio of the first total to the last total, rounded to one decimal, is 11.0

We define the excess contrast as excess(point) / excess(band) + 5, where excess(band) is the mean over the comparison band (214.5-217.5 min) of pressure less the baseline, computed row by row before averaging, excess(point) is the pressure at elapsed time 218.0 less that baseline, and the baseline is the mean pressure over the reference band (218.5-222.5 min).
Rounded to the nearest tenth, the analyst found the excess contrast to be 8.0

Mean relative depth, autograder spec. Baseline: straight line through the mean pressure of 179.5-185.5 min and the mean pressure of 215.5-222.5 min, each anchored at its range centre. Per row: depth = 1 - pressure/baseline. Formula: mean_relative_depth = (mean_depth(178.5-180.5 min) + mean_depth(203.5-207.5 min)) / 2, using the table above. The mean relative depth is 0.14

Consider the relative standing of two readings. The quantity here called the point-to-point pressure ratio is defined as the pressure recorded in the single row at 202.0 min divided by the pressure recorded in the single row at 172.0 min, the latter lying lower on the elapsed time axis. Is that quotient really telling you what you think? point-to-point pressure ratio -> 1.07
